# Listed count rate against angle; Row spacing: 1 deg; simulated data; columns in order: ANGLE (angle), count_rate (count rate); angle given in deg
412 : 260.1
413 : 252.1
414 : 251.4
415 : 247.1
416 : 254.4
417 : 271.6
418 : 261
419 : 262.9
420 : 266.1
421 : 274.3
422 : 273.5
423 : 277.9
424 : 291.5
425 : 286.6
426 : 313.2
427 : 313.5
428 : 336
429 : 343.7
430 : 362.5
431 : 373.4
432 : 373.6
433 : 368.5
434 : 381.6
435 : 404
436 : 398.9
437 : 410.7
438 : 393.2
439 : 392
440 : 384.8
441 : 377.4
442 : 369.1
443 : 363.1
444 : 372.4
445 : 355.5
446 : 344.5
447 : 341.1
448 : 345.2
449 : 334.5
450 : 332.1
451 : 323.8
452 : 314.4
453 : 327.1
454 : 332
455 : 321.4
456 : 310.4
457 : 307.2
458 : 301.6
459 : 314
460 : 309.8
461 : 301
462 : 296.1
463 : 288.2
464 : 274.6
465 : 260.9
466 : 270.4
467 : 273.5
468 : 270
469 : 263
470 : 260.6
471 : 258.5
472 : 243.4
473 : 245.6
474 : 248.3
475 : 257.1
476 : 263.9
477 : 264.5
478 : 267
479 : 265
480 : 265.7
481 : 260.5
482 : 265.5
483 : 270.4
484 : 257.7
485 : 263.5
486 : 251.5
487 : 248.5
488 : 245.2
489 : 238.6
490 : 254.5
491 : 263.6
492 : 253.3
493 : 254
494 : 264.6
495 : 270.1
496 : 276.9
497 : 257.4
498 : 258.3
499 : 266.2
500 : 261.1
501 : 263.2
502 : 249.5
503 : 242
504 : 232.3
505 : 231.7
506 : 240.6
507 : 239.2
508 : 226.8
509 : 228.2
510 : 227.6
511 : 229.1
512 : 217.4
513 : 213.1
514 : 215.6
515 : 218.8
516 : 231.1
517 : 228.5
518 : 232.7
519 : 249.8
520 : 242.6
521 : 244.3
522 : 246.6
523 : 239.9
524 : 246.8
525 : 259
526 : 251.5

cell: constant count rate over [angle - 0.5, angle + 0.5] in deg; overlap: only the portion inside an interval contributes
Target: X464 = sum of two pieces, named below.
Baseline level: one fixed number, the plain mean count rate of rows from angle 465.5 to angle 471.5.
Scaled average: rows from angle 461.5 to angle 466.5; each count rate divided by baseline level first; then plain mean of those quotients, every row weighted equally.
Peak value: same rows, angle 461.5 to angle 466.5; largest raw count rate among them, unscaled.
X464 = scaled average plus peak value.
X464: 297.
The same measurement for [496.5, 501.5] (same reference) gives 267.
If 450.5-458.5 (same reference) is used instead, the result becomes 333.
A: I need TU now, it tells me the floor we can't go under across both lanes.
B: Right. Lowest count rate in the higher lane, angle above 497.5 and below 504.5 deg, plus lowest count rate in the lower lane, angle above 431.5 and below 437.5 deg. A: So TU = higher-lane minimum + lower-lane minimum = 601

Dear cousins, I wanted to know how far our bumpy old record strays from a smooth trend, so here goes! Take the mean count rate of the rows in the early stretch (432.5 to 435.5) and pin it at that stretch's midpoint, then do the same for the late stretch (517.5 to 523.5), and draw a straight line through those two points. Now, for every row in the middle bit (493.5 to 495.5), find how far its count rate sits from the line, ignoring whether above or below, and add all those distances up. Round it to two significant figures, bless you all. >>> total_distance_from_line 36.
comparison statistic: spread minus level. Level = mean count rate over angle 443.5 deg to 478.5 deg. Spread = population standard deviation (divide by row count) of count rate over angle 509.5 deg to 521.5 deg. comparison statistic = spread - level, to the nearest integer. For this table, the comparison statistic -286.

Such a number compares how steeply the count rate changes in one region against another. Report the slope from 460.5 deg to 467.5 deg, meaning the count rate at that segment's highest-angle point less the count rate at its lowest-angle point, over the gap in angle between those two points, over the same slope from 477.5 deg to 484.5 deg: 3.0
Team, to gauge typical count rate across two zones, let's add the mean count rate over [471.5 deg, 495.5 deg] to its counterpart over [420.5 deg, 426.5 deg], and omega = 544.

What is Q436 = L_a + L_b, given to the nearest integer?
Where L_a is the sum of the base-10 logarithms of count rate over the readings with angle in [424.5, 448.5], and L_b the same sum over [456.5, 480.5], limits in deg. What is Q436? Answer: 120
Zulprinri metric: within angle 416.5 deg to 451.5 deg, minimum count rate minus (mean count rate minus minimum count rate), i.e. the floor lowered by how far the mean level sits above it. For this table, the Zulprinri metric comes 183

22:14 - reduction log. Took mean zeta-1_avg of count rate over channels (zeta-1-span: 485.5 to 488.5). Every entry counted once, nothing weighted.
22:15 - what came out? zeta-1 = 248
